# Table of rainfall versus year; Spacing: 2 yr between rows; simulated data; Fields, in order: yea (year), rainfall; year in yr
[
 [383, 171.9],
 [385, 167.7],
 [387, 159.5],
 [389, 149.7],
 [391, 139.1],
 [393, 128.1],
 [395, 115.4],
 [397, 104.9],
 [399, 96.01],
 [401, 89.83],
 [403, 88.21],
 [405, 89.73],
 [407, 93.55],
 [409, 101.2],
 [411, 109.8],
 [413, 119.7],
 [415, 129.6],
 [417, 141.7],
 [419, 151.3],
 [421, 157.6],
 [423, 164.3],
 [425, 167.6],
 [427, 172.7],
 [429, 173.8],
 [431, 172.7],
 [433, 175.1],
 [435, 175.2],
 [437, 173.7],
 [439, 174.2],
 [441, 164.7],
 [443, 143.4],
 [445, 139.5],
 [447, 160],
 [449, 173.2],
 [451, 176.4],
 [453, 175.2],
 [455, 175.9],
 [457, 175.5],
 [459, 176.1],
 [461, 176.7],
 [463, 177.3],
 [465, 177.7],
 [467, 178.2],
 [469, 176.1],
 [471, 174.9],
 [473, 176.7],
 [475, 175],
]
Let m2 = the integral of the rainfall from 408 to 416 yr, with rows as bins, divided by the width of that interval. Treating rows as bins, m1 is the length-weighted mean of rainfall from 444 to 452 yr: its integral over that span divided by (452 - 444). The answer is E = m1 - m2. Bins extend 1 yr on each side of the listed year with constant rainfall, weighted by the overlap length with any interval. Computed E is 47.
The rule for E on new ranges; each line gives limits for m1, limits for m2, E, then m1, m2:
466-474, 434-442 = 5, 176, 172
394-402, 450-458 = -74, 102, 176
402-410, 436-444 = -71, 93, 164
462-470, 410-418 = 52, 177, 125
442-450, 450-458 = -22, 154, 176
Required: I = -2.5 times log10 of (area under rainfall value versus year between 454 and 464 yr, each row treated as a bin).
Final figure -8.12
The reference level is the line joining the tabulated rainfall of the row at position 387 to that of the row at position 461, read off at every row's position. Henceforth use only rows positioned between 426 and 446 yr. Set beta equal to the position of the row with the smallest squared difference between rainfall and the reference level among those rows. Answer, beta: 437 yr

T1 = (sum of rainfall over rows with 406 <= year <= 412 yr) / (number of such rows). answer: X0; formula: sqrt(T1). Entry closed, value 10.1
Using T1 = 102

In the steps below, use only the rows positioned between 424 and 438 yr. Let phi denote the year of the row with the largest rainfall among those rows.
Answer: 435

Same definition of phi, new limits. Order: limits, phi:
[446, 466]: 465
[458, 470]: 467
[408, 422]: 421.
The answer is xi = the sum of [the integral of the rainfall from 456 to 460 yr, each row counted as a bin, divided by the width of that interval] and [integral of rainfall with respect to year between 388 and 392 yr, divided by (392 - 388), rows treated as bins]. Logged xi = 320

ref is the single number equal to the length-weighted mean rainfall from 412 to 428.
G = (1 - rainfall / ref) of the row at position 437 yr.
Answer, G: -0.15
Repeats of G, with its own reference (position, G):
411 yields 0.27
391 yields 0.08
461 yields -0.17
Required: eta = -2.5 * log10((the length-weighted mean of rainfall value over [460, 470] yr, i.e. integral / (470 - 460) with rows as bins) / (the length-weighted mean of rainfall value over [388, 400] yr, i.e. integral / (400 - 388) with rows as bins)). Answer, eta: -0.4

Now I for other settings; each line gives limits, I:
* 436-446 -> -8.00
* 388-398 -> -7.76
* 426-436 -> -8.10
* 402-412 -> -7.46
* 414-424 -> -7.93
